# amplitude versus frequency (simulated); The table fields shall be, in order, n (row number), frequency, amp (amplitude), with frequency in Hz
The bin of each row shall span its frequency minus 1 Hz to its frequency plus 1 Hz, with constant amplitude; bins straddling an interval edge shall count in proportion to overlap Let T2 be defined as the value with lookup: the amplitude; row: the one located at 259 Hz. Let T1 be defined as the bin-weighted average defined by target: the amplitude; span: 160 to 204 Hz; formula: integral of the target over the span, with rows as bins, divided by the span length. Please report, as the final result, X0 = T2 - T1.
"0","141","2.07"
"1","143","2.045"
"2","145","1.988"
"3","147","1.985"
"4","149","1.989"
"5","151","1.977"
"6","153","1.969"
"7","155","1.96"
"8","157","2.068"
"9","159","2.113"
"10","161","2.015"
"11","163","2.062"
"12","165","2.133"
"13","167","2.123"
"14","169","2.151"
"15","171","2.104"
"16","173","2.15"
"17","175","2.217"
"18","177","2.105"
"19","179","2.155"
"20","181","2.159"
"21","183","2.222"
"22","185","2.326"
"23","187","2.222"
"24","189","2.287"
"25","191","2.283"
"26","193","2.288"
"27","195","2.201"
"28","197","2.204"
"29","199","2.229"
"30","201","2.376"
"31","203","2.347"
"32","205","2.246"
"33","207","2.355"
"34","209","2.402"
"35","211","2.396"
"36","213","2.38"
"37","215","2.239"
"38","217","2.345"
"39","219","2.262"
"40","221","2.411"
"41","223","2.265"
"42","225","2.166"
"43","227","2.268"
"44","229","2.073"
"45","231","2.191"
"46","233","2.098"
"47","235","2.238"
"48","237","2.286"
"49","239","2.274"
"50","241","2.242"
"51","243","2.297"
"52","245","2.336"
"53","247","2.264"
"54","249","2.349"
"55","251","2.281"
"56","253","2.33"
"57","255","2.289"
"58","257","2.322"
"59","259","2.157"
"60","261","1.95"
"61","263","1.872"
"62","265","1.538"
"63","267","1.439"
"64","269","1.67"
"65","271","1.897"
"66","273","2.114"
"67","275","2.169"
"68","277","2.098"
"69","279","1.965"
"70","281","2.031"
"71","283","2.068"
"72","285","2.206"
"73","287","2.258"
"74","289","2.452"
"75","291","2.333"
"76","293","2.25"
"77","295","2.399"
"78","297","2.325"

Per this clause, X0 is 0.0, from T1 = 2.20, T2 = 2.157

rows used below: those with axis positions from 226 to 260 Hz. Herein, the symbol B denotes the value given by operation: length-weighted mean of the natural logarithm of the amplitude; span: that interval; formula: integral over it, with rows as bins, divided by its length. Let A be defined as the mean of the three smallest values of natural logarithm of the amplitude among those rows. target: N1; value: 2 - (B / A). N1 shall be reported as 0.91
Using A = 0.75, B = 0.81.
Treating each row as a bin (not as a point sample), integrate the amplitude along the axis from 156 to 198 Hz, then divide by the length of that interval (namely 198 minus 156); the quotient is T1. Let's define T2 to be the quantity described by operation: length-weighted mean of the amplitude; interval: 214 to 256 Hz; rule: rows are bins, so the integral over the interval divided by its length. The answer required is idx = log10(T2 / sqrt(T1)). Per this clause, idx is 0.186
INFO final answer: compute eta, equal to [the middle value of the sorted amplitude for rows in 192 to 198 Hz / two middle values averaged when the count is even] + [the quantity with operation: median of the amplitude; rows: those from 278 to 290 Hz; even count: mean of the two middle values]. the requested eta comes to 4.34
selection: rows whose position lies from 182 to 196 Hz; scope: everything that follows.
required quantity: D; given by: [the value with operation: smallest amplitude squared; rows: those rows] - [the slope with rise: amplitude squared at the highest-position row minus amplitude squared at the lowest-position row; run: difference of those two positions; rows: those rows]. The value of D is 4.9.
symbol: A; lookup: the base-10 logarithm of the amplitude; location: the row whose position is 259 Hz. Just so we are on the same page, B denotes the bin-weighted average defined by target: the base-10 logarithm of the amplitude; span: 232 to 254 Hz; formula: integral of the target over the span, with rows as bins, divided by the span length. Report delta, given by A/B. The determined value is 0.94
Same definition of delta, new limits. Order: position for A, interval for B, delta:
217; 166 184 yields 1.11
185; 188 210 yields 1.02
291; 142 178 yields 1.17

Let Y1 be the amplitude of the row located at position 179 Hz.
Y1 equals 2.155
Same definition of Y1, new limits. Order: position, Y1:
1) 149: 1.989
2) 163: 2.062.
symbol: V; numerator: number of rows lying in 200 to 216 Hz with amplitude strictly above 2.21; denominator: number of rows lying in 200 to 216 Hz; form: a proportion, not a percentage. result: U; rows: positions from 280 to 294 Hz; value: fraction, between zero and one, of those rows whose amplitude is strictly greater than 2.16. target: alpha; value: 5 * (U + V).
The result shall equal 8.6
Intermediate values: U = 0.7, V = 1.0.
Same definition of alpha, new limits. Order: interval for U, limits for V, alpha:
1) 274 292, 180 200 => 6.3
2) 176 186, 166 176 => 3.0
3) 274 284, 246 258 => 6.0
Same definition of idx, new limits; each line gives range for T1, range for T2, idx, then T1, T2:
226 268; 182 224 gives 0.196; 2.15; 2.30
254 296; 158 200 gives 0.180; 2.07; 2.18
